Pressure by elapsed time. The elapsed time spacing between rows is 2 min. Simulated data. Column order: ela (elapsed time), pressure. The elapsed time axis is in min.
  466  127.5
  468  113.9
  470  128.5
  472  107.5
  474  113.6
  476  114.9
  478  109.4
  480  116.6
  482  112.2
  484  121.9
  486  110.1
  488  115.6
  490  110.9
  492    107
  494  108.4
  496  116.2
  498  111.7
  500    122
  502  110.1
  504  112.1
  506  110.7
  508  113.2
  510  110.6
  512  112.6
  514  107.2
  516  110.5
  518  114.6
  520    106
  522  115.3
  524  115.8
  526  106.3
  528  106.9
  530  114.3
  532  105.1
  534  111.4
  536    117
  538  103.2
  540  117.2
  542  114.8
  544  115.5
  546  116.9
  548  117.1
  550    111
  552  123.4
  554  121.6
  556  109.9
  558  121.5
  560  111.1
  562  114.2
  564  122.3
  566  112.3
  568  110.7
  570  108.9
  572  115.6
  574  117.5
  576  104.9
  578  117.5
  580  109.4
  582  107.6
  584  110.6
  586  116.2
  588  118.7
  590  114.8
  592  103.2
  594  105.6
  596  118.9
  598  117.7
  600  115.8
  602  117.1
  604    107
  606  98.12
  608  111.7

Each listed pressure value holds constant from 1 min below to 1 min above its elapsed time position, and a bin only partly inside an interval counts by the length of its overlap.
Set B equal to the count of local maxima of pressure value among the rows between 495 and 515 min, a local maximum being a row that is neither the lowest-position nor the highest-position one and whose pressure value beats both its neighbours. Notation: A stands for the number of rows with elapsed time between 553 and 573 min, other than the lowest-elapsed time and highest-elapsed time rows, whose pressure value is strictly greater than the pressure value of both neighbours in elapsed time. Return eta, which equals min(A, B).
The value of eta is 2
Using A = 2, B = 4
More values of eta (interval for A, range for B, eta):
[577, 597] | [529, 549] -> 1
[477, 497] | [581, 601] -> 2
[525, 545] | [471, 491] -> 3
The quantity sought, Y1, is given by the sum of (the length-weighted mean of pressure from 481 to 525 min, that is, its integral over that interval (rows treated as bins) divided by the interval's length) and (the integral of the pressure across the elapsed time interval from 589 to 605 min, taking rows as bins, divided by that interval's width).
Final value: 225.0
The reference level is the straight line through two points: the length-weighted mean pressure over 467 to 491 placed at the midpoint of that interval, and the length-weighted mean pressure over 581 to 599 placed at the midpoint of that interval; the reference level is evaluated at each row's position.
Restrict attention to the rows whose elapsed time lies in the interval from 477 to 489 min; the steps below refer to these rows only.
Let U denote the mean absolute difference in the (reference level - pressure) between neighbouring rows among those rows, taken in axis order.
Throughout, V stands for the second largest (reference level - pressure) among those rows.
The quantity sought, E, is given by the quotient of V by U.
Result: 0.6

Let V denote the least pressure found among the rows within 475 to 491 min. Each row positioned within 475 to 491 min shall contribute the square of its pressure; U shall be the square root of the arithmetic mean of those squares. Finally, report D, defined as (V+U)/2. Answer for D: 111.7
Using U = 114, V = 109.4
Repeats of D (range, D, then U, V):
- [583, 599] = 108.3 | 113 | 103.2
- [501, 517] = 109.0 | 111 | 107.2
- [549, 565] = 113.5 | 117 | 109.9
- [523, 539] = 106.7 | 110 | 103.2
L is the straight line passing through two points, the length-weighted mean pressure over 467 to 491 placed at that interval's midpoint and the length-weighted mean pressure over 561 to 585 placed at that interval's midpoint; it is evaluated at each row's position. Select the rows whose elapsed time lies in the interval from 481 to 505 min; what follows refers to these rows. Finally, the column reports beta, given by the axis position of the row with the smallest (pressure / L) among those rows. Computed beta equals 492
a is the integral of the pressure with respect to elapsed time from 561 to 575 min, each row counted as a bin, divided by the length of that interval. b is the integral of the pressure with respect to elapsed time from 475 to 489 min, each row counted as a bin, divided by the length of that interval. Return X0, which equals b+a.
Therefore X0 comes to 229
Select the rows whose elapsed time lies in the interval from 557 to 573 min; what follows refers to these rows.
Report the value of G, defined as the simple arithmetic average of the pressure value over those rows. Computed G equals 115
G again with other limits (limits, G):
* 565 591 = 113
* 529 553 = 114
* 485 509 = 112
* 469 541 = 112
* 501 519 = 111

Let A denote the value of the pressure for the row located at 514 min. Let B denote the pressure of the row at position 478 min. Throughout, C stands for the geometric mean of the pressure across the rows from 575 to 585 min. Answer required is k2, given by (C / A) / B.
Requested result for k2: 0.0094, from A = 107.2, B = 109.4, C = 110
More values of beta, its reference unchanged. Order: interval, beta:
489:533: 532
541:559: 556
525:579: 538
